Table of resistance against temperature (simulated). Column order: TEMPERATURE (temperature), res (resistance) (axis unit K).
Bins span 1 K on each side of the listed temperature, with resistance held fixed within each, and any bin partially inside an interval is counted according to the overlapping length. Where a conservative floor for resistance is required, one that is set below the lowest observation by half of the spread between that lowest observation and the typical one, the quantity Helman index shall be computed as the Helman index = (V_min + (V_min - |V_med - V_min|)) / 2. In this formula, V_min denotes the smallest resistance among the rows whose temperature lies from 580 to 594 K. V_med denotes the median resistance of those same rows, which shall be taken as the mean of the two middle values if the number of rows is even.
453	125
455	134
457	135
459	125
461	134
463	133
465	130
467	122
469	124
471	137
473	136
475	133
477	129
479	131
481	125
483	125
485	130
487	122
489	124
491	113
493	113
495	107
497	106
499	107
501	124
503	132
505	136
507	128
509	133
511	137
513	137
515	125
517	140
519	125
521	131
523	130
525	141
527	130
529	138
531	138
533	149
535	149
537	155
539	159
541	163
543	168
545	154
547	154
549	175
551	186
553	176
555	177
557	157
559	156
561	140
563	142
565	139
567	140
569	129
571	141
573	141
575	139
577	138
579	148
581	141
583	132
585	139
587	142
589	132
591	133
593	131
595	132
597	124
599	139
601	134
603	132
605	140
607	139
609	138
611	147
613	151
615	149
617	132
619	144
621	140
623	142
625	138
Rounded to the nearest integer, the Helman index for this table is 130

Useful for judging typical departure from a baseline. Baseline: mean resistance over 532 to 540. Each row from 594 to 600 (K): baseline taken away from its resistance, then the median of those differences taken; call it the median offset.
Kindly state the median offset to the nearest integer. -21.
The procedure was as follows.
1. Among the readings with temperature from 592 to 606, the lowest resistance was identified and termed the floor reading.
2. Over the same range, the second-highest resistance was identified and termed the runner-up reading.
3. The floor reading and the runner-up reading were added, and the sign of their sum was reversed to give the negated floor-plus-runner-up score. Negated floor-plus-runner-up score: -263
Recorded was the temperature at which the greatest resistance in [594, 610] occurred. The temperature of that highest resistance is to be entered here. 605 K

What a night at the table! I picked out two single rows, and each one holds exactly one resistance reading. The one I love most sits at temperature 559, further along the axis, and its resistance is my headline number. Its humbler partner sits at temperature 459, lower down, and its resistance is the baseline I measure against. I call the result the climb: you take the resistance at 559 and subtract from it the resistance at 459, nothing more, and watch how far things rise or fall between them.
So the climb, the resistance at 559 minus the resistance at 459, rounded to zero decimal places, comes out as 31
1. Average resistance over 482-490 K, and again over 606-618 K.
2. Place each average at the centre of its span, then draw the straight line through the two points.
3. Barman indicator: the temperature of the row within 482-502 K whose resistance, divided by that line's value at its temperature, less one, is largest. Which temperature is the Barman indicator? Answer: 485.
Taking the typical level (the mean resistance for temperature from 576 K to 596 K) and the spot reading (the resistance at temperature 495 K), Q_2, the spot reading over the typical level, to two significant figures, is 0.78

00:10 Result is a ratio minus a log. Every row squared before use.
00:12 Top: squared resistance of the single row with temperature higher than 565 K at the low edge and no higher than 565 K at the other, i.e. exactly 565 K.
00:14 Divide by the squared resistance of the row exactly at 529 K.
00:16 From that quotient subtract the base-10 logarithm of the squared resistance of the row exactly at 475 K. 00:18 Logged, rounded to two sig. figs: -3.2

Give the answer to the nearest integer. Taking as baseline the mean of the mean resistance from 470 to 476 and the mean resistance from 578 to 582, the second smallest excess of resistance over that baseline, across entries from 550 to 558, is 36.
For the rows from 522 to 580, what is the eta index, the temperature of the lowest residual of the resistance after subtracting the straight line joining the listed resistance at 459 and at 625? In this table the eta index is 569 K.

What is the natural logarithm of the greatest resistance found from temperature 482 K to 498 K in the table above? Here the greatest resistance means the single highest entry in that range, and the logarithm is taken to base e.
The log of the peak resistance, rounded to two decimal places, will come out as 4.87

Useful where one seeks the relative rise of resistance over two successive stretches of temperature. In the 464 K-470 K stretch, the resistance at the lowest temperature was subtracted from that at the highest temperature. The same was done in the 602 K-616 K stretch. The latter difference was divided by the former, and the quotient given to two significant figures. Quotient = -2.8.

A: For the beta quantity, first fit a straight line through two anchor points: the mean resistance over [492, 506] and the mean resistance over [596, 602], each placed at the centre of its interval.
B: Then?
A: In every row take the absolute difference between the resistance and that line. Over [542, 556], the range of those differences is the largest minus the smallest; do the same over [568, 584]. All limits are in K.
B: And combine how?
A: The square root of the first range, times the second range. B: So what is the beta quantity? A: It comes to 98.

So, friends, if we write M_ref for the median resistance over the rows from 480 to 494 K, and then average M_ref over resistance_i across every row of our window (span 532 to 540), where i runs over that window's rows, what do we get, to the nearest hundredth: 0.81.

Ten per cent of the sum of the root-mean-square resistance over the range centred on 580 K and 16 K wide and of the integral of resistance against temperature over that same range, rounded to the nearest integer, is 238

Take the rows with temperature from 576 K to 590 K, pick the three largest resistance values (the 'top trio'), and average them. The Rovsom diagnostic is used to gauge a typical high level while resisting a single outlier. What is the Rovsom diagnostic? 144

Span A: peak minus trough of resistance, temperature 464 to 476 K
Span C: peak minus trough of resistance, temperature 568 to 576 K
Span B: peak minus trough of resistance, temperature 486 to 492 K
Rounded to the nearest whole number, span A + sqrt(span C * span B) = 26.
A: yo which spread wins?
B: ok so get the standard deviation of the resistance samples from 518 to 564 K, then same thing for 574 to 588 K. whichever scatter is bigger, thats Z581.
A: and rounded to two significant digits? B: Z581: 17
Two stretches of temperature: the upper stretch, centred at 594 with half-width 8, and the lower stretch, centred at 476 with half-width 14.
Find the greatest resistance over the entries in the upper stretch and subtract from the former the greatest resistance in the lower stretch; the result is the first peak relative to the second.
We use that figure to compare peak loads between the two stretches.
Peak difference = 5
